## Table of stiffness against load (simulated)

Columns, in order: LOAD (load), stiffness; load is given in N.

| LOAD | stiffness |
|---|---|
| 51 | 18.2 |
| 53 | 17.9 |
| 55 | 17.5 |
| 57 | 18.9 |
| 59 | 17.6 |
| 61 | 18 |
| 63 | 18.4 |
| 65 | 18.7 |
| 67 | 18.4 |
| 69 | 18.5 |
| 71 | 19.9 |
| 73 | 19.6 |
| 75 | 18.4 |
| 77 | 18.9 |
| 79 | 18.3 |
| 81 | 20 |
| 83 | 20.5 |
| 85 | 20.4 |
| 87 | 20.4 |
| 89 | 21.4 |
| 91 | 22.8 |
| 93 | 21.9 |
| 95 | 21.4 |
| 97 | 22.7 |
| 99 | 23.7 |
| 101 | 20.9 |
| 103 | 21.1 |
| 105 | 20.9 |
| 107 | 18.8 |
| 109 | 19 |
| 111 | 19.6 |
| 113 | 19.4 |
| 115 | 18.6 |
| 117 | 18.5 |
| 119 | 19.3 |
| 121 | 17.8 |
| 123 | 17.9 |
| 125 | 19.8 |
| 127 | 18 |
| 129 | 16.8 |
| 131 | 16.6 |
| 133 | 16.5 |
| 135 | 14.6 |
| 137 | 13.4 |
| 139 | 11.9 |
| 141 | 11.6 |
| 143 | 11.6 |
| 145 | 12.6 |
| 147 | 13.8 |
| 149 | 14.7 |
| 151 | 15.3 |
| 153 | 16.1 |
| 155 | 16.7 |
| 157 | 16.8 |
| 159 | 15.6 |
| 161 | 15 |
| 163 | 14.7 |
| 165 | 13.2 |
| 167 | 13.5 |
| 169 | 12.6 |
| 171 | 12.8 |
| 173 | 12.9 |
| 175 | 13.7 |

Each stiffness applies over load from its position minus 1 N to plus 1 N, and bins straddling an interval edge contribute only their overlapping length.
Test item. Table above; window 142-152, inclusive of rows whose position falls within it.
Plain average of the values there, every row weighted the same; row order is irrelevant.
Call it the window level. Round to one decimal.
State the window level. 13.6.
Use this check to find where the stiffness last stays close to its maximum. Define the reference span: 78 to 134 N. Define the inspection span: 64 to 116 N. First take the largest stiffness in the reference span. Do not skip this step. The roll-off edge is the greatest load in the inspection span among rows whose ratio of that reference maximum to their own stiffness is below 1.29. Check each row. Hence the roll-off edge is 115 N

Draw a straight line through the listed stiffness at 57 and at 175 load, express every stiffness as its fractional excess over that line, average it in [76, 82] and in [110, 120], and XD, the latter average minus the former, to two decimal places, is 0.10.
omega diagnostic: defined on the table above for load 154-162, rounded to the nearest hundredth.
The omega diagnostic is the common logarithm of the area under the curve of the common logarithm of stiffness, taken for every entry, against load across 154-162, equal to 0.98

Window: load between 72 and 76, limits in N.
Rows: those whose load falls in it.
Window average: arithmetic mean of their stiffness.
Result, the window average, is 19.0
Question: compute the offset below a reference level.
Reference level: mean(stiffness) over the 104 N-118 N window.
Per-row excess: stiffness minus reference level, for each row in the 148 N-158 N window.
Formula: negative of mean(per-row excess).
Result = 3.3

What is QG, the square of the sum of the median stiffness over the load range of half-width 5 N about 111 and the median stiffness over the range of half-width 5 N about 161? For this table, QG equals 1156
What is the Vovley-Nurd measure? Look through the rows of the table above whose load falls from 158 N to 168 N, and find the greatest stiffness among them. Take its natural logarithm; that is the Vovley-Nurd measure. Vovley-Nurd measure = 2.75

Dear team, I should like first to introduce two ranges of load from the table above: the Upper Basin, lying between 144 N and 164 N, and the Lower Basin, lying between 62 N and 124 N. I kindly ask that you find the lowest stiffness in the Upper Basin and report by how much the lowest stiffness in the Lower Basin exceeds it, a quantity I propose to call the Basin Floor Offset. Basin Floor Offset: 5.2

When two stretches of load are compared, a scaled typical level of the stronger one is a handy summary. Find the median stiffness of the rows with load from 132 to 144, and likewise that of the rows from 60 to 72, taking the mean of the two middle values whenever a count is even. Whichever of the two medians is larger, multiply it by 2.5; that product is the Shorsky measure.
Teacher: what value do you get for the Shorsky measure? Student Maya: 46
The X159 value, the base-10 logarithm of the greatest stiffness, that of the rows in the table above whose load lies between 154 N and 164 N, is 1.225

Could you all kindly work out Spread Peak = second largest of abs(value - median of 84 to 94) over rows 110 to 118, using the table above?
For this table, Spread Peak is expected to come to 2.8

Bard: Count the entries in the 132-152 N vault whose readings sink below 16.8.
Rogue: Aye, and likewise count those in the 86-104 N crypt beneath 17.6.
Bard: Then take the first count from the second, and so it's -10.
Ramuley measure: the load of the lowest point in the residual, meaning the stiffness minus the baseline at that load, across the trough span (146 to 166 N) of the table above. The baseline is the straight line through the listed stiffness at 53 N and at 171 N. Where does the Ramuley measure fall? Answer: 147 N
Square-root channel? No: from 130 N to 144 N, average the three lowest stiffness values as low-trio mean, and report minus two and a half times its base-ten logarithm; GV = -2.67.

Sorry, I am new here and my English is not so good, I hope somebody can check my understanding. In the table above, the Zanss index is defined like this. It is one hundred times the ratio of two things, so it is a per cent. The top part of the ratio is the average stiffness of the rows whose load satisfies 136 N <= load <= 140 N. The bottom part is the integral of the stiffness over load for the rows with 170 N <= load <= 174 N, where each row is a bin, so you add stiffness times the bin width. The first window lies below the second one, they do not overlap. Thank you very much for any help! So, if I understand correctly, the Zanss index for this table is 24.6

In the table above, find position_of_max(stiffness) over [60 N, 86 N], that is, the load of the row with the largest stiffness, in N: 83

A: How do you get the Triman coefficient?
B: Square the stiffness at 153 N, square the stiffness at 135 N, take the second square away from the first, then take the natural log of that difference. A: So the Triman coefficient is 3.8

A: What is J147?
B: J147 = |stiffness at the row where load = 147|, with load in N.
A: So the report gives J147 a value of 14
